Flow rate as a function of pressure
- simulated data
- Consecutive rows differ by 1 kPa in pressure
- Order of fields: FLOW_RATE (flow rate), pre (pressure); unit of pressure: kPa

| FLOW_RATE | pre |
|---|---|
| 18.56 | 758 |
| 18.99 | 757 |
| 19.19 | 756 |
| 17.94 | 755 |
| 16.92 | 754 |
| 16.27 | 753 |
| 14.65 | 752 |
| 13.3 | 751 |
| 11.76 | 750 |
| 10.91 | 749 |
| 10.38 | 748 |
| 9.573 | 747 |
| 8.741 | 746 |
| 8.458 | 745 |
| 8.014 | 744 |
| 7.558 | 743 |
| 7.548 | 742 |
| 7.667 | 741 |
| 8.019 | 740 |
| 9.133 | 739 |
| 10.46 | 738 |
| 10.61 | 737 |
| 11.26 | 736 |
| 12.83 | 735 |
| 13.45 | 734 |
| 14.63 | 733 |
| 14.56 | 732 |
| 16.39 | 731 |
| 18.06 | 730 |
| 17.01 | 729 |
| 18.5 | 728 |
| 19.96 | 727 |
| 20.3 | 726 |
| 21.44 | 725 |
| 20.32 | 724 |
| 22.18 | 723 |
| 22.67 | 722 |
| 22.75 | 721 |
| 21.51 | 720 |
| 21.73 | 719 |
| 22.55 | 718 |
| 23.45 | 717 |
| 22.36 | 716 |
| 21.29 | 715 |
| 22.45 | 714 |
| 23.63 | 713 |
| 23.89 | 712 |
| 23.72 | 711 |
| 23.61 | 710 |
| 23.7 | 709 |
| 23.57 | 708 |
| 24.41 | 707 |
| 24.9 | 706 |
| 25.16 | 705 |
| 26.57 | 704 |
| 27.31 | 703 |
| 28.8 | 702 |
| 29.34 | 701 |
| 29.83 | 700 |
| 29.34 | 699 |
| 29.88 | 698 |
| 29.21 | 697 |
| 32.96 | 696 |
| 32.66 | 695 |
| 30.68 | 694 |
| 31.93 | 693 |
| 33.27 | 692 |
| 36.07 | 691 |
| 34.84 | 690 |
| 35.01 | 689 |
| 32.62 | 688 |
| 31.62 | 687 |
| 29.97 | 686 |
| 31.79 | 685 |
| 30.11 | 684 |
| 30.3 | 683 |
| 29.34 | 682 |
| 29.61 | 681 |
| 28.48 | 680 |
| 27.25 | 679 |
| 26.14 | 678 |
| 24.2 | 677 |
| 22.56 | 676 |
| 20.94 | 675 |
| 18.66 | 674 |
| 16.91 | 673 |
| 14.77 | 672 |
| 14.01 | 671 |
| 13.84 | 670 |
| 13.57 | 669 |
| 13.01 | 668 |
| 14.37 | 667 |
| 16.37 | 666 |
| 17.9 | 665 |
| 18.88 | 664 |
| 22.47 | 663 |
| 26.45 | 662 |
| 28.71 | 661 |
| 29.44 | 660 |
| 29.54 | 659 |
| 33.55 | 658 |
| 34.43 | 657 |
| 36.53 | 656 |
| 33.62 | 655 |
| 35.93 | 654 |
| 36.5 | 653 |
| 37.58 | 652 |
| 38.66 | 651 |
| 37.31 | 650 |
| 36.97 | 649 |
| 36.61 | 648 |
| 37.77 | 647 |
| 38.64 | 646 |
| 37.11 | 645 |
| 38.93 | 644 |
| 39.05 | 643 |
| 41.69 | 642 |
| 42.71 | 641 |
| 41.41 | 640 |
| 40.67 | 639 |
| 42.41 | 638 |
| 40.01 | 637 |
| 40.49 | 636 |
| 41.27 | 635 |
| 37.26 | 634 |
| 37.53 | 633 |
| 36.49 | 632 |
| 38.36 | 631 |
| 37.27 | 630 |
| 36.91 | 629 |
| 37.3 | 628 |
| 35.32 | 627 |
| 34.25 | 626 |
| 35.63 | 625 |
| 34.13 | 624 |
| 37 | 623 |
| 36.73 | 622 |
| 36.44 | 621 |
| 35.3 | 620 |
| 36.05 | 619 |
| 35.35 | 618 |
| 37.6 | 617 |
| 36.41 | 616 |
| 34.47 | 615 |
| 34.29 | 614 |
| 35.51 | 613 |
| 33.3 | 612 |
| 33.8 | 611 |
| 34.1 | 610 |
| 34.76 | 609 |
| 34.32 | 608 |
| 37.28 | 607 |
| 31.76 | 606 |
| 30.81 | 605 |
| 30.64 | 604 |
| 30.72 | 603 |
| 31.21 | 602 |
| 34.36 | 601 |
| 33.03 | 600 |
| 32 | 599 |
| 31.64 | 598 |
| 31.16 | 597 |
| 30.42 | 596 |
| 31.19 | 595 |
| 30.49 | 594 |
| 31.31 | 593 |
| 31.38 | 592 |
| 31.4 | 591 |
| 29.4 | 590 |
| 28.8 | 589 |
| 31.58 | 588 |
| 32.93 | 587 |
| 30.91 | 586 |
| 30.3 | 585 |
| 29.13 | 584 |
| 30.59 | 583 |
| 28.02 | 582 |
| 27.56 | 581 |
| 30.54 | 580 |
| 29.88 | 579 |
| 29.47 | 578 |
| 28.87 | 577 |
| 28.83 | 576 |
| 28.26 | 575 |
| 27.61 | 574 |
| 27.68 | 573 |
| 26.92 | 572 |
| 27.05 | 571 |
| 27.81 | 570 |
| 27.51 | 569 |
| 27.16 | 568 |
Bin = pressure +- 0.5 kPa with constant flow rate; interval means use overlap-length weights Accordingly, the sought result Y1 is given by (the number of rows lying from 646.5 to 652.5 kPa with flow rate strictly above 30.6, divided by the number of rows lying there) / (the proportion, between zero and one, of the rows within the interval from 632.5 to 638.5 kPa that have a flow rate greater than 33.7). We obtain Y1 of 1.00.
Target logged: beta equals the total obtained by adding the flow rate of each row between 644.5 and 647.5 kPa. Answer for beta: 114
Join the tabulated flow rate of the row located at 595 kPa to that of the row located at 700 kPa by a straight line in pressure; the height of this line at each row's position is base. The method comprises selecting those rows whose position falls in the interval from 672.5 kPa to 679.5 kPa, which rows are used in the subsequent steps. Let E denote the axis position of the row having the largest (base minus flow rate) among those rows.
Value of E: 673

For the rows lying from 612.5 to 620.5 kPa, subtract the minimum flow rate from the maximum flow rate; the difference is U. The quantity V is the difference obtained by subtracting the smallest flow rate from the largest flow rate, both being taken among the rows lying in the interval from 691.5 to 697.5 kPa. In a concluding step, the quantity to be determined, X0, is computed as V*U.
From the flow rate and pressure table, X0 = 13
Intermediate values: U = 3.3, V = 4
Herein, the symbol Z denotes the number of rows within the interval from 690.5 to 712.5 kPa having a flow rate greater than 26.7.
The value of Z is 13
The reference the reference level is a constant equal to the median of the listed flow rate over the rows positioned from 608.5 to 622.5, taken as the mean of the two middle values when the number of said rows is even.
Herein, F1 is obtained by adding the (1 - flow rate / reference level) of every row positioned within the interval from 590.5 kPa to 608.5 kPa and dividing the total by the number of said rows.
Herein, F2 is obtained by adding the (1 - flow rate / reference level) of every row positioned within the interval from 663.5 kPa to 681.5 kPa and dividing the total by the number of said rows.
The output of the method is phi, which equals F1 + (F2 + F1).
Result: 0.6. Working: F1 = 0.10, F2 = 0.45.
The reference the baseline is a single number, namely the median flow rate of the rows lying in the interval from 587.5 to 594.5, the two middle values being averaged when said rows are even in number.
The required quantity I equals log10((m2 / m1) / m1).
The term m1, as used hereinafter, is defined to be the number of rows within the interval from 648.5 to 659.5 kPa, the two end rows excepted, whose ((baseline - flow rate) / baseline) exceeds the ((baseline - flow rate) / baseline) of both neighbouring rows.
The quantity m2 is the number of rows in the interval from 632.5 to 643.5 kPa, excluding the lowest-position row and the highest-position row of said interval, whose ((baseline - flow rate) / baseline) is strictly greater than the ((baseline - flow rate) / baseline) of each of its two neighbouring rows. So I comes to 0.48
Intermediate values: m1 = 1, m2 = 3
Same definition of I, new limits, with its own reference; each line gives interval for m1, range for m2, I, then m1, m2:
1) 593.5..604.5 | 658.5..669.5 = 0.00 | 1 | 1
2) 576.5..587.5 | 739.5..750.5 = -0.60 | 2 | 1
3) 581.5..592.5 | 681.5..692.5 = -0.12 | 2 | 3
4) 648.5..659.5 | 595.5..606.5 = 0.00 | 1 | 1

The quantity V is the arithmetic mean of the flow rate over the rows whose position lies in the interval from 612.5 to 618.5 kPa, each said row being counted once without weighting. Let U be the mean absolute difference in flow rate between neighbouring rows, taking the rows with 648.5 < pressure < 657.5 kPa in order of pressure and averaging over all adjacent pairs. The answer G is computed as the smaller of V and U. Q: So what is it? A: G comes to 1.5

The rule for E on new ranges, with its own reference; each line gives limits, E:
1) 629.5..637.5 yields 632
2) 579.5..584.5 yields 581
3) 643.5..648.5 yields 648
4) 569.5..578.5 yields 572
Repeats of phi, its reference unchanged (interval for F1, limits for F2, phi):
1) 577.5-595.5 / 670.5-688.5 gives 0.6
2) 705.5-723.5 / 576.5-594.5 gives 0.8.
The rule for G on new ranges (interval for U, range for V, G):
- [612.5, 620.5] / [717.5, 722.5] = 1.2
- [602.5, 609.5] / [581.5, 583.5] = 1.7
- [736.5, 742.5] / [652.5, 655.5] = 0.6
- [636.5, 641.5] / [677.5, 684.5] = 1.5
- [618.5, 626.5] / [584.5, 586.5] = 1.2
